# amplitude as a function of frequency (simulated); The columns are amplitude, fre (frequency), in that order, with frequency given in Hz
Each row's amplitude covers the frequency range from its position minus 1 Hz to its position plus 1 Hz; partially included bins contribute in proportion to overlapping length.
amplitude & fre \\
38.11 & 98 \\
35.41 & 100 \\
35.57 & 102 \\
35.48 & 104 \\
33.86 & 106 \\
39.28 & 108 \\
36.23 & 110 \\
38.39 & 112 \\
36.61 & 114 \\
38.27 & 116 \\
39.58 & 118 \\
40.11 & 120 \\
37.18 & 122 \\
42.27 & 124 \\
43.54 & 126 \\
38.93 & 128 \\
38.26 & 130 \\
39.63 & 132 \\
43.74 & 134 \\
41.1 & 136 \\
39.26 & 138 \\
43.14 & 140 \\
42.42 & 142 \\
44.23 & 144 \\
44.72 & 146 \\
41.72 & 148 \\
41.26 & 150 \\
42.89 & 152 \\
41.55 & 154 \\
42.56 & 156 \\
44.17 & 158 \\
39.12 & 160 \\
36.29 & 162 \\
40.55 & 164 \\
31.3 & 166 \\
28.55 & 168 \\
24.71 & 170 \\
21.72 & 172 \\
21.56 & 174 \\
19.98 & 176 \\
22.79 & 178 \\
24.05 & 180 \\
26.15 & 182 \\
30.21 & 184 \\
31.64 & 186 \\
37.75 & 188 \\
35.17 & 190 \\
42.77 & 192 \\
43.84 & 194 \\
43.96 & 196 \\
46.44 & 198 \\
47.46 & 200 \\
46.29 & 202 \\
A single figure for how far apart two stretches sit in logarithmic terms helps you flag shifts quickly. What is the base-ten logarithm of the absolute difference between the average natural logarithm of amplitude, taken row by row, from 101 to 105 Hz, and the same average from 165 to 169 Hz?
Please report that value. -0.76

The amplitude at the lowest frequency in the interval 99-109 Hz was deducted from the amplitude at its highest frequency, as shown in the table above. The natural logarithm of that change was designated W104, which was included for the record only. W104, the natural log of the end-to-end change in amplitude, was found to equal 1.35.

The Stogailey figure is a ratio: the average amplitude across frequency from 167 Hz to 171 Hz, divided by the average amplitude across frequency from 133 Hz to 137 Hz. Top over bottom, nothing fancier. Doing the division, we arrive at 0.63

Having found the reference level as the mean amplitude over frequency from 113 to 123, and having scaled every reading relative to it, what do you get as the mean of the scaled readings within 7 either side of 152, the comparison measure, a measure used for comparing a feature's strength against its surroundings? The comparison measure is 1.11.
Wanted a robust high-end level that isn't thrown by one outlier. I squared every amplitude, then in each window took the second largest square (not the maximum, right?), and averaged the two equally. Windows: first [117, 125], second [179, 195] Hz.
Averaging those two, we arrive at 1719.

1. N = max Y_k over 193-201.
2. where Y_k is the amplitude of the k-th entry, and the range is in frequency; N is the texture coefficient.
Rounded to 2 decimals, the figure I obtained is 47.46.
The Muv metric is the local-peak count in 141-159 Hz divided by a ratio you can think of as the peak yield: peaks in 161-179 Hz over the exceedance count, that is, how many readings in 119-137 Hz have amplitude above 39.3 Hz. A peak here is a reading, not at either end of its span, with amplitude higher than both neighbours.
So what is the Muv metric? 12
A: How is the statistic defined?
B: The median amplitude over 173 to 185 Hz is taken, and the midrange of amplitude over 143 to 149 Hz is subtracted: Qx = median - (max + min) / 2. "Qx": -20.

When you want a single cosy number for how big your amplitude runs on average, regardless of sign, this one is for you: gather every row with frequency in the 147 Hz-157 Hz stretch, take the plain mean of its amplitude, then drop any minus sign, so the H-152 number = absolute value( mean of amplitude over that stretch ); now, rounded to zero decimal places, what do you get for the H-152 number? 42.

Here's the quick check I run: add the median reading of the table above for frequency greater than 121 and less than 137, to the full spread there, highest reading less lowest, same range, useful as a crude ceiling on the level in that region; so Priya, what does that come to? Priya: 47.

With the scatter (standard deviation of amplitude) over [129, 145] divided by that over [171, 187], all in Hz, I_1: 0.53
